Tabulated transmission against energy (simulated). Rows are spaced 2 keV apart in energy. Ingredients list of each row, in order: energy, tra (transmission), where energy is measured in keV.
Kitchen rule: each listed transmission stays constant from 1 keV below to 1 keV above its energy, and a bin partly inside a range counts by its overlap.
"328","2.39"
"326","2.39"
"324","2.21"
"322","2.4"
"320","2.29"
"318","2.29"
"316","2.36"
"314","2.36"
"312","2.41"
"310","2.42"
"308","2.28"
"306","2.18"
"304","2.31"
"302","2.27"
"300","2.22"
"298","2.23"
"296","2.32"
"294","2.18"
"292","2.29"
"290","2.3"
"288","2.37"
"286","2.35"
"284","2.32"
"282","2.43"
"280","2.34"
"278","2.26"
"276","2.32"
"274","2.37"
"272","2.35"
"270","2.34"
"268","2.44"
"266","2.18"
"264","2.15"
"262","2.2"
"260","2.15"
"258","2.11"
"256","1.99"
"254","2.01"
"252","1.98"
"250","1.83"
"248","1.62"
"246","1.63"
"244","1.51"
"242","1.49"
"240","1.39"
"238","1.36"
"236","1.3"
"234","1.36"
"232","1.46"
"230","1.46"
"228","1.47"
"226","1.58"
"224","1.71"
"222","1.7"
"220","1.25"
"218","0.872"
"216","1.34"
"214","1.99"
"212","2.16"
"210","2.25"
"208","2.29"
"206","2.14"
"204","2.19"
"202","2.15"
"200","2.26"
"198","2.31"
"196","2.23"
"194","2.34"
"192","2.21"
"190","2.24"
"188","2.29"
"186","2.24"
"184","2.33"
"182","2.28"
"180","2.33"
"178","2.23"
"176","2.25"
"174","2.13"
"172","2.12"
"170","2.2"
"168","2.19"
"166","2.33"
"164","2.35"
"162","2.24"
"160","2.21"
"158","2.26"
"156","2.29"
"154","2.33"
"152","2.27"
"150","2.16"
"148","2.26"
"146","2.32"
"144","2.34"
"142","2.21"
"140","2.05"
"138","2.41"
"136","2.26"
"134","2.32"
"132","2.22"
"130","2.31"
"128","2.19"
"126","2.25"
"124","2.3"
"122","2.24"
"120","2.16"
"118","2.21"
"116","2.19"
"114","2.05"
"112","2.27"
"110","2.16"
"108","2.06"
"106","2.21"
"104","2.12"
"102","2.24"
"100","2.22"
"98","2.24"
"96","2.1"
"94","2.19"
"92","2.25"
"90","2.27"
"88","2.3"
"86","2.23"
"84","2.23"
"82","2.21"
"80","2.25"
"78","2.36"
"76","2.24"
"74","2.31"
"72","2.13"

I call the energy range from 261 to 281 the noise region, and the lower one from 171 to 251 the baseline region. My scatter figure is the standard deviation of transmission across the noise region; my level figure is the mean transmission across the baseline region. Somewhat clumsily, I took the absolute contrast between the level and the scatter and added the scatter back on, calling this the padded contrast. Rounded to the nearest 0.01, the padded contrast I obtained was 1.88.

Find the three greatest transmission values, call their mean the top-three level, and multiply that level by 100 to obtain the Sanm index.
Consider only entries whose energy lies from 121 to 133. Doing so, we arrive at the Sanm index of 229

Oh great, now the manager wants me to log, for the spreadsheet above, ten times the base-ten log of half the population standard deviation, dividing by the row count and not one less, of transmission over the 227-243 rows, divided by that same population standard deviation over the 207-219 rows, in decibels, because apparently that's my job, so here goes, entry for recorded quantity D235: -12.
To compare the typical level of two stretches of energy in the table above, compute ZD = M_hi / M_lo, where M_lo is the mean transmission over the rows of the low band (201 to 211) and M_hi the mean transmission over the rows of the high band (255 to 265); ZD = 0.96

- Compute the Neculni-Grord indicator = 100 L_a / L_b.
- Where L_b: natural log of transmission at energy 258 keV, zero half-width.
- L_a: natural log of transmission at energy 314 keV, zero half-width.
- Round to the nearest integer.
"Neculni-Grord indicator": 115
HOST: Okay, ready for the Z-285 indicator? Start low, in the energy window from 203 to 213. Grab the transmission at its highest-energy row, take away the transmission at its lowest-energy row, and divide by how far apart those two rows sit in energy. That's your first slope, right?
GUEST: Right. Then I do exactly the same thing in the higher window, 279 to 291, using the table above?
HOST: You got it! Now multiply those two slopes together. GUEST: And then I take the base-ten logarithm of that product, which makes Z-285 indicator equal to -4.8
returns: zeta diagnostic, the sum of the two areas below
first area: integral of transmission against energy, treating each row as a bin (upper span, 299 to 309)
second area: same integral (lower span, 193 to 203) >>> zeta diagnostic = 45.1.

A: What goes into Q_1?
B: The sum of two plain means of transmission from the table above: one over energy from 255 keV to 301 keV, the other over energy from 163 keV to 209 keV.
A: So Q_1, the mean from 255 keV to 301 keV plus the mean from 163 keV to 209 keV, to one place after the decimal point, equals 4.5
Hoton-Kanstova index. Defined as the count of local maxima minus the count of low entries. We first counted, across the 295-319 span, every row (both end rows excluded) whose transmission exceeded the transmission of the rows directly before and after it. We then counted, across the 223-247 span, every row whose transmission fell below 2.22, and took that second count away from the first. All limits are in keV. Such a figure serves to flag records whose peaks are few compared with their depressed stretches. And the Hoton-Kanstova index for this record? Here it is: -10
